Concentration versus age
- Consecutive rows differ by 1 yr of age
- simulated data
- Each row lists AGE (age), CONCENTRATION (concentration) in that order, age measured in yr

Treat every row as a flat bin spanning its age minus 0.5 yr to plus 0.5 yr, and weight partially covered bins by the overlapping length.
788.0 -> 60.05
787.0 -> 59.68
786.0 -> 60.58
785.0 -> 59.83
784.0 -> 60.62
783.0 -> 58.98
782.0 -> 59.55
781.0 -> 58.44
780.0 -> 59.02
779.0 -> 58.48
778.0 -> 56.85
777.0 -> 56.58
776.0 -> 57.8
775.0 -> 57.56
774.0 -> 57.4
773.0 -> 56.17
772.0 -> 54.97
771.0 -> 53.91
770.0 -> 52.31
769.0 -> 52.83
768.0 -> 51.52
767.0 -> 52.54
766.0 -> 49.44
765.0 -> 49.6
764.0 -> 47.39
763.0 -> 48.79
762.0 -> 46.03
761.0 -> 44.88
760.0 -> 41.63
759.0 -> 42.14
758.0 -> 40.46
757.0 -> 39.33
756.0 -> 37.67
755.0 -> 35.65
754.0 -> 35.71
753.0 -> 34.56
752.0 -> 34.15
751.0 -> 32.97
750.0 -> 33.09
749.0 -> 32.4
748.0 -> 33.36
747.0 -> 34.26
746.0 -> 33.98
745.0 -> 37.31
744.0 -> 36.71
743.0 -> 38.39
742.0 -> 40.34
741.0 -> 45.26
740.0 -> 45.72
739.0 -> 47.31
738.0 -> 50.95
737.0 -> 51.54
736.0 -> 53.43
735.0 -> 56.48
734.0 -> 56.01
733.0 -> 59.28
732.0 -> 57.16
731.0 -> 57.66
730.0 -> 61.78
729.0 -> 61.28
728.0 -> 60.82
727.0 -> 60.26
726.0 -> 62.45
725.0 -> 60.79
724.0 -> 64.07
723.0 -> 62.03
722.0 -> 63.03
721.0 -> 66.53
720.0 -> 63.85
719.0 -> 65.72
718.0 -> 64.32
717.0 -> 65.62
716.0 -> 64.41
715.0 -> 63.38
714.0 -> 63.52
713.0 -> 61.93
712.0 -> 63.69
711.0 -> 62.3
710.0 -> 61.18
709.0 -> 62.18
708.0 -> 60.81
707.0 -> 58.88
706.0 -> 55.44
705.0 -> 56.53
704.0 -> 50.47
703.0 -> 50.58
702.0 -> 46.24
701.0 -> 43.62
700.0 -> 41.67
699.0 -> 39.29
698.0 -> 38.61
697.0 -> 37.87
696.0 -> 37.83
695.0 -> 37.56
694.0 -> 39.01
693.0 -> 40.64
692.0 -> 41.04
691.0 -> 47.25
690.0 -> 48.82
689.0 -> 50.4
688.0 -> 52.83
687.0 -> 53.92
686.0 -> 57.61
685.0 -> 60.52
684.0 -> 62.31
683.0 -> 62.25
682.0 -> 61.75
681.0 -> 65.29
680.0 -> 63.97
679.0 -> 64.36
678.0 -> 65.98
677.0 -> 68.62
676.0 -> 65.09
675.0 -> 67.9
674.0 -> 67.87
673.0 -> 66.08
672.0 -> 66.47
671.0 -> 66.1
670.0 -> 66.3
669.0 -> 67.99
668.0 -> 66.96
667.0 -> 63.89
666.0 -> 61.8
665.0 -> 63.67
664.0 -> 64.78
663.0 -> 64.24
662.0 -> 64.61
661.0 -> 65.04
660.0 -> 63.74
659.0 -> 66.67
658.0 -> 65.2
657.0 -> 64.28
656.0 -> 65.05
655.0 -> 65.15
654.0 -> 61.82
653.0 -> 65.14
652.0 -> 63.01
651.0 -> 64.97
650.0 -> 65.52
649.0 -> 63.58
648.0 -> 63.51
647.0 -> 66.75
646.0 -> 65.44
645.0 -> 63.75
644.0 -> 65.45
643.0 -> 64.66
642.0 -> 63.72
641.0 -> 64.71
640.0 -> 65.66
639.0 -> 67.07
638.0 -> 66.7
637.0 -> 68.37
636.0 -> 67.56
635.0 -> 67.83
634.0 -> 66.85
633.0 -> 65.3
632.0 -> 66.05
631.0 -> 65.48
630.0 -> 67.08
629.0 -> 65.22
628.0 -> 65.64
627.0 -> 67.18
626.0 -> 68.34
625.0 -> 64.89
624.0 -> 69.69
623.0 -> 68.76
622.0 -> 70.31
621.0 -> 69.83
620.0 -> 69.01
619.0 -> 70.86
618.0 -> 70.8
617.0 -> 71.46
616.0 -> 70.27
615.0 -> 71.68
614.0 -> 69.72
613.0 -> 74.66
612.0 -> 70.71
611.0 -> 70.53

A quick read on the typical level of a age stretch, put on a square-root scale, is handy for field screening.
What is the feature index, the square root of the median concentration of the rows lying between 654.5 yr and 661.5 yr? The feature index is 8.07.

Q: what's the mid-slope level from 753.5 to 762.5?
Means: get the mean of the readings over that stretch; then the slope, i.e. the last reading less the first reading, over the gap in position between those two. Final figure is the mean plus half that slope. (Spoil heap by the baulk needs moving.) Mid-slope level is 41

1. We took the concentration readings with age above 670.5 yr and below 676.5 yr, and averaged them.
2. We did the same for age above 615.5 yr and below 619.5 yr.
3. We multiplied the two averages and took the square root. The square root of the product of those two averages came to 69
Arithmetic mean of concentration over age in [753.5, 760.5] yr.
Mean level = 39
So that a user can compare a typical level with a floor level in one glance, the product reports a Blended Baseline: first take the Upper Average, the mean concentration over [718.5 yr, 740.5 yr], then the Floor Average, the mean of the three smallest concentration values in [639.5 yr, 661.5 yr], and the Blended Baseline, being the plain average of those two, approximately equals 61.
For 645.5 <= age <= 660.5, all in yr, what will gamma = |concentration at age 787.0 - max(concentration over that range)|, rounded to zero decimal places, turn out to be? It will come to 7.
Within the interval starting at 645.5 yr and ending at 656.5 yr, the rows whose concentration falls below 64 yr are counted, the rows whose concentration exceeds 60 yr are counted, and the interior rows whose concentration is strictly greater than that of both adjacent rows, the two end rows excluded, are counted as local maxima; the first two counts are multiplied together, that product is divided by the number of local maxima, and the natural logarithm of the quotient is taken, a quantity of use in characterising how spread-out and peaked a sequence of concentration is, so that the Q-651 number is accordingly 2.4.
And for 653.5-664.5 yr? 2.0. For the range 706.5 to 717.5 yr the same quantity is 3.4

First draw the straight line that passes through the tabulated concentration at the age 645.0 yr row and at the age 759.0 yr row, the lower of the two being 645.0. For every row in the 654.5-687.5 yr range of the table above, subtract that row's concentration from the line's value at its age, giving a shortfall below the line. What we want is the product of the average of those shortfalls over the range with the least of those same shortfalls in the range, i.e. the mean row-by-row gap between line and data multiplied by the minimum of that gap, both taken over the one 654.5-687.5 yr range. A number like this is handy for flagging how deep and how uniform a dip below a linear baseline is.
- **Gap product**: 61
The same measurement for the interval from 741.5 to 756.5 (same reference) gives 44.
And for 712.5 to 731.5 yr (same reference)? 235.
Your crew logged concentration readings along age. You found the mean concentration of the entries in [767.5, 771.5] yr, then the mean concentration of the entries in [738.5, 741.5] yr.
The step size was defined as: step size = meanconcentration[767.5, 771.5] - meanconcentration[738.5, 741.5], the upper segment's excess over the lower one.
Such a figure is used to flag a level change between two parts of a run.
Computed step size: 7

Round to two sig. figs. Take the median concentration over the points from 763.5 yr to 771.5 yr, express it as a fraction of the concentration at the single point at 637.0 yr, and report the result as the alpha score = 0.76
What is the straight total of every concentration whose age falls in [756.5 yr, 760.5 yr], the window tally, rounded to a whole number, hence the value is 164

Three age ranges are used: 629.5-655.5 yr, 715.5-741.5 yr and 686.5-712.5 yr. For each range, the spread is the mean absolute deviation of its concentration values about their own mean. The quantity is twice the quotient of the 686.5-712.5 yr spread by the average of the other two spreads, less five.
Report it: -0.1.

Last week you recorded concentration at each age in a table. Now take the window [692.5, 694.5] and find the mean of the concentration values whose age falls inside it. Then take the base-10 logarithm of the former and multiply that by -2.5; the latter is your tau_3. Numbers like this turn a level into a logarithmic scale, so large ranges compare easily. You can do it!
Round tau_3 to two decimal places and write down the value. -4.00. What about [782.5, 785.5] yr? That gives -4.44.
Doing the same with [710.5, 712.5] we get -4.50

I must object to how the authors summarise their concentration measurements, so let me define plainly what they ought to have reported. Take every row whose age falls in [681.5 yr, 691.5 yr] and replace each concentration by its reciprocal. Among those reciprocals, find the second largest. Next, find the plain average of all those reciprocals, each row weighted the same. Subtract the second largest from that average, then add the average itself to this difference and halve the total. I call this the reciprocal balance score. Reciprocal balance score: 0.0079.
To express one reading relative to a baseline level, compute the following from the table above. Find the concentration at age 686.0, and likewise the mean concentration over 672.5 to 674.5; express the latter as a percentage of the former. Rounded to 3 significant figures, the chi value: 116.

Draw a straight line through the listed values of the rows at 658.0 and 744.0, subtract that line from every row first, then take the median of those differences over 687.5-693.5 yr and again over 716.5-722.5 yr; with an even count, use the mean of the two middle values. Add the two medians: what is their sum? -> 13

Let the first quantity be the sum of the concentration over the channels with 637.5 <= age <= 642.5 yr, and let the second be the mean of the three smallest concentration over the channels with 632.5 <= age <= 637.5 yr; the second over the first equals 0.203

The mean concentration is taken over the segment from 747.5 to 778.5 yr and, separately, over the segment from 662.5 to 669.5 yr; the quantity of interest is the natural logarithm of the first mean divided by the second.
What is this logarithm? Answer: -0.35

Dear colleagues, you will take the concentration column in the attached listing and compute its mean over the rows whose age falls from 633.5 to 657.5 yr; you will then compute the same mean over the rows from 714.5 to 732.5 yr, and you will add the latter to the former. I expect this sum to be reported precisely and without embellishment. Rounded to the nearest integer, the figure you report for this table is 128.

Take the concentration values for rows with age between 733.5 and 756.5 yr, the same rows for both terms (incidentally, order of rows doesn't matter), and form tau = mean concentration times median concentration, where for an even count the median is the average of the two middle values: 1520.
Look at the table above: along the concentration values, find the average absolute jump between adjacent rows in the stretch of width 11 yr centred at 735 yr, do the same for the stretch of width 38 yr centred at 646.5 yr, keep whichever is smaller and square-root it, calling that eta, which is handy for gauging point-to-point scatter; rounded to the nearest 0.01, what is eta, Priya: 1.13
